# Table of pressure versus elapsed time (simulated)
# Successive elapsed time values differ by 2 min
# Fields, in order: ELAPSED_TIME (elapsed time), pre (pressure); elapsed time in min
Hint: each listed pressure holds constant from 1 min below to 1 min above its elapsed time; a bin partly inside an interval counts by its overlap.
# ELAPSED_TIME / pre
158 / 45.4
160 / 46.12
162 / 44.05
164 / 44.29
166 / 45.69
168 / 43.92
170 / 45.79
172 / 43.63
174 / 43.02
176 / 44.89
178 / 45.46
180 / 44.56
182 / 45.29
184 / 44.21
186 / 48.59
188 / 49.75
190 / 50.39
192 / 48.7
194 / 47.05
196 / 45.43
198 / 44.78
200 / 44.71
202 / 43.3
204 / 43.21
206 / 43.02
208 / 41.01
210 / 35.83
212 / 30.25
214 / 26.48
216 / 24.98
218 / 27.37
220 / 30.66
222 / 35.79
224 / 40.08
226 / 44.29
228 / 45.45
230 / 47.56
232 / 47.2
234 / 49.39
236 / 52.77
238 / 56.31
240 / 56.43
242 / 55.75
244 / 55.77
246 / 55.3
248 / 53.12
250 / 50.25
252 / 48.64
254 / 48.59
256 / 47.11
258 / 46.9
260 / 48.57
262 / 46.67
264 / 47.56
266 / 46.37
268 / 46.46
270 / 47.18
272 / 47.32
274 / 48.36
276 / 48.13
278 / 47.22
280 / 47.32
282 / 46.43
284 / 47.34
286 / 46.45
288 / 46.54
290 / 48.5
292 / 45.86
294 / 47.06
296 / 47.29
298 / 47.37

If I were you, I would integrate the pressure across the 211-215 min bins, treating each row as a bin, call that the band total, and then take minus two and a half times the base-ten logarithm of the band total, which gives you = -5.14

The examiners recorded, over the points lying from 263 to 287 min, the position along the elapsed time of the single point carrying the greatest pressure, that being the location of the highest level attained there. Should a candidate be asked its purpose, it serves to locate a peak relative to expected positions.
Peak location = 274 min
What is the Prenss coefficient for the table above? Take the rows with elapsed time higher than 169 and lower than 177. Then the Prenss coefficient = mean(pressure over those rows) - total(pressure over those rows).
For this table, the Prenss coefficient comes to -133.0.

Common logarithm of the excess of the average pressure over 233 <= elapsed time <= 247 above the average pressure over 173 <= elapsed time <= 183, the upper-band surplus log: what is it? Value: 1.00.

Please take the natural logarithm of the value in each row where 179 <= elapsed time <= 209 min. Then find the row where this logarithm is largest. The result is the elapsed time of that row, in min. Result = 190 min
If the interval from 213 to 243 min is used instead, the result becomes 240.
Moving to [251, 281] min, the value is 252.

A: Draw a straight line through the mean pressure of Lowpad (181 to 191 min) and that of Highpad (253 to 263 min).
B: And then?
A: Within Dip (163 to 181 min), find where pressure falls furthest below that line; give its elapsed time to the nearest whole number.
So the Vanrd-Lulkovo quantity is 174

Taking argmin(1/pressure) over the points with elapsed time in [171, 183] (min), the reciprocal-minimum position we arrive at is 178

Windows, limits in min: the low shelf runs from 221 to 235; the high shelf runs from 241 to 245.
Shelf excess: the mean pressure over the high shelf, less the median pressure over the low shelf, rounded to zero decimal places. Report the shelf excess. 10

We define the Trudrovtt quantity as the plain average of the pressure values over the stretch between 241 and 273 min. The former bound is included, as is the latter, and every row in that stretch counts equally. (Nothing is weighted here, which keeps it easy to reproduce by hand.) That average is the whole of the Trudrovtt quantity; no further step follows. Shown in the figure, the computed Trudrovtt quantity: 49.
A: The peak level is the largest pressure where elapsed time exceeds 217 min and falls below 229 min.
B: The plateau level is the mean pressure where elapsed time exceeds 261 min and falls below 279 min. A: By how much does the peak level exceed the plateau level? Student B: -2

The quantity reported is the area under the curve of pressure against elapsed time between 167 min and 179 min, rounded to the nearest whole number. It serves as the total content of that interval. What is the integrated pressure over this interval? 533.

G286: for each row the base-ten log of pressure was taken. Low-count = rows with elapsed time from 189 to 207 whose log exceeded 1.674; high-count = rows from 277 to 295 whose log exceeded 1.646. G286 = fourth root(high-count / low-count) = 1.46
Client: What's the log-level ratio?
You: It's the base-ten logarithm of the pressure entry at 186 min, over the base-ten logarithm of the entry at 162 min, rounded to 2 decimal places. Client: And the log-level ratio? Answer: 1.03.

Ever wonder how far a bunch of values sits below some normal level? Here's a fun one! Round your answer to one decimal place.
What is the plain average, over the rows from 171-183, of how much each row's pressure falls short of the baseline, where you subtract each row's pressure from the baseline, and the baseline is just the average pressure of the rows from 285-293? 2.4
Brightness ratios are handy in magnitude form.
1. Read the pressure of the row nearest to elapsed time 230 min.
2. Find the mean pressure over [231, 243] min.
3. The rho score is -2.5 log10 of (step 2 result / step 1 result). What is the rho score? -0.12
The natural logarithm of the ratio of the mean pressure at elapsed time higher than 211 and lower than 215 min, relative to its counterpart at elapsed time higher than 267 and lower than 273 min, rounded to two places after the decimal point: -0.50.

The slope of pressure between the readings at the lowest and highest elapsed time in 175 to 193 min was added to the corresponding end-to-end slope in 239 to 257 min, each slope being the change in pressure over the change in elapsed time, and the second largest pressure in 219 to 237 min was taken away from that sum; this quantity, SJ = -50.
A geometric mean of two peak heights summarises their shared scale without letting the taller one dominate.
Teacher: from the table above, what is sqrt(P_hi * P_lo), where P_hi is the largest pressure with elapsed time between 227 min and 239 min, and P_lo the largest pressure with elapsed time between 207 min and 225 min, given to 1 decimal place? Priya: 48.1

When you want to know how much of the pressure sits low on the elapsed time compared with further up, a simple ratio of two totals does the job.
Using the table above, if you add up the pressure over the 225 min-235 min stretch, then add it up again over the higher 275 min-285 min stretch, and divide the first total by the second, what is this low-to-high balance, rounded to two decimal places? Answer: 0.99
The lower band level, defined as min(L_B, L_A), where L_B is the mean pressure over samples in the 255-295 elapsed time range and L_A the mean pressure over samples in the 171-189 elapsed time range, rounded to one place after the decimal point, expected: 45.5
